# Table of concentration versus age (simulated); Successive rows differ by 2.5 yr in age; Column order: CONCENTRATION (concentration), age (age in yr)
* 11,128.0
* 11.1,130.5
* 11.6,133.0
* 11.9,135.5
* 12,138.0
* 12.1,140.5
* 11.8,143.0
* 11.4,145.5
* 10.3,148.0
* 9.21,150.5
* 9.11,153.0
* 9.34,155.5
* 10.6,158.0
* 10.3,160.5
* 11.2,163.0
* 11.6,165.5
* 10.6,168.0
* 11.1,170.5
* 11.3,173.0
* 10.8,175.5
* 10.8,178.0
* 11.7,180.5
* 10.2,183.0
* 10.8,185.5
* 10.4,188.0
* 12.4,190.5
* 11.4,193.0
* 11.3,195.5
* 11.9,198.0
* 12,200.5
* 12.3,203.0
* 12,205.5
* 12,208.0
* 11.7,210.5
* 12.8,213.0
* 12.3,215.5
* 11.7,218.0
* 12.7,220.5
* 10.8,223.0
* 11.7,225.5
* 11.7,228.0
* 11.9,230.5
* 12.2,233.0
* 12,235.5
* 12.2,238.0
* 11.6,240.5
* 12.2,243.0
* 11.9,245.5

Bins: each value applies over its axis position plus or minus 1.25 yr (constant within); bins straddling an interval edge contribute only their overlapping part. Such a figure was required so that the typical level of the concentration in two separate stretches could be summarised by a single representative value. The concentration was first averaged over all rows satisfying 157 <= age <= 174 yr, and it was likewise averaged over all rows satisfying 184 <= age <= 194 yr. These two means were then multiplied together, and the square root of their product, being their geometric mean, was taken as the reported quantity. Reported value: 11.1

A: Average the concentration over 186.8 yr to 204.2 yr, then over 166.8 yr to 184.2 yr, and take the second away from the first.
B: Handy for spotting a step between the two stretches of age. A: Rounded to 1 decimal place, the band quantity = 0.7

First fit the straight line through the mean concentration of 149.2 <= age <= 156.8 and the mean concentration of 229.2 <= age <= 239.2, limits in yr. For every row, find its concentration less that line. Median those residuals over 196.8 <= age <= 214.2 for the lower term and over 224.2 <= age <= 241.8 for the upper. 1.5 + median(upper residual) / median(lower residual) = 1.4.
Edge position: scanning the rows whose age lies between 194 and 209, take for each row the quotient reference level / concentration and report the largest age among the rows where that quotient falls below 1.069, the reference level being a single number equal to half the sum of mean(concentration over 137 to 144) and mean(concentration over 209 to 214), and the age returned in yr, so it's 208.0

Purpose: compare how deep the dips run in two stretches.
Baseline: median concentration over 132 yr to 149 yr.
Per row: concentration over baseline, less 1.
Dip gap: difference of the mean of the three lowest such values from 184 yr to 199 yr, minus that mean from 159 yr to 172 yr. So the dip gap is 0.01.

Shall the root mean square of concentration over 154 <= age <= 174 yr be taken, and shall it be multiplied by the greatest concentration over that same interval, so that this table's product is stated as 125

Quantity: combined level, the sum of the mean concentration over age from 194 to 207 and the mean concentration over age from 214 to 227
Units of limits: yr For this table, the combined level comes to 23.7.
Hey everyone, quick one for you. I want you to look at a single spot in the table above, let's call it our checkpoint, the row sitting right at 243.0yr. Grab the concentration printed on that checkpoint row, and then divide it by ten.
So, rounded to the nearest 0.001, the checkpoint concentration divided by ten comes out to 1.220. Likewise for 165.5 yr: 1.160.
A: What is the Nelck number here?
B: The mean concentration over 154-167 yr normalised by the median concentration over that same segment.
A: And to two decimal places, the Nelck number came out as 1.00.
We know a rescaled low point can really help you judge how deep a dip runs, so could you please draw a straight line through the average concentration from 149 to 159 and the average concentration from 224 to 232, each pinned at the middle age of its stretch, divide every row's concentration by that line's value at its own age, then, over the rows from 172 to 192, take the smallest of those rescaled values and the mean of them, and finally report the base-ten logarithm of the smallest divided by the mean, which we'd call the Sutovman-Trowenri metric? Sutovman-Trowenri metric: -0.036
